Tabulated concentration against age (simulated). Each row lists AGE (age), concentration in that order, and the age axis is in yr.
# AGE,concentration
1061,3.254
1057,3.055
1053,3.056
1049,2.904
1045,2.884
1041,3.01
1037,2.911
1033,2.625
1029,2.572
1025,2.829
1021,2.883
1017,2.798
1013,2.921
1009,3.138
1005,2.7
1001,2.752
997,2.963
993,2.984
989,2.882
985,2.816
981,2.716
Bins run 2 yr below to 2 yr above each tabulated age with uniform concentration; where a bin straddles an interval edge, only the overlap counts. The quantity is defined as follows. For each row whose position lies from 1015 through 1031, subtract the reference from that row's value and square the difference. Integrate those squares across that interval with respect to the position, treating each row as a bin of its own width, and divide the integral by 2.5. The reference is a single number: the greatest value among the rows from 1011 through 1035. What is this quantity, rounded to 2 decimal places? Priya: 0.23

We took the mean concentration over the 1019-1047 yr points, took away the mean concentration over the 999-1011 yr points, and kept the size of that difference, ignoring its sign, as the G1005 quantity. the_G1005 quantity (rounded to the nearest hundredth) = 0.05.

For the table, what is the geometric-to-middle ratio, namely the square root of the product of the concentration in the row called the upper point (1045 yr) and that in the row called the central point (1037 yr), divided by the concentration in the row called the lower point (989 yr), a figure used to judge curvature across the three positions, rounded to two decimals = 1.01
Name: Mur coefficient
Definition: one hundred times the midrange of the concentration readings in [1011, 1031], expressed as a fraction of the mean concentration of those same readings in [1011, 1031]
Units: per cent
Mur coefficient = 98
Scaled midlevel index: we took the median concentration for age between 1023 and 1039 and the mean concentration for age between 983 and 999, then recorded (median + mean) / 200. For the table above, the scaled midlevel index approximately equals 0.0282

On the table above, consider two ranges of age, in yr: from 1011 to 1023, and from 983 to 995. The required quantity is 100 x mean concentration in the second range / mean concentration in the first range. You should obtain 101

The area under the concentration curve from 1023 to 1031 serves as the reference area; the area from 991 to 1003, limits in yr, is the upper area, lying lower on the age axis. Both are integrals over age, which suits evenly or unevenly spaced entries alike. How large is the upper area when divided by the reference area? 1.6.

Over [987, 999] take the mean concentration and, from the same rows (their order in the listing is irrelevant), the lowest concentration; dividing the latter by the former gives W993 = 0.98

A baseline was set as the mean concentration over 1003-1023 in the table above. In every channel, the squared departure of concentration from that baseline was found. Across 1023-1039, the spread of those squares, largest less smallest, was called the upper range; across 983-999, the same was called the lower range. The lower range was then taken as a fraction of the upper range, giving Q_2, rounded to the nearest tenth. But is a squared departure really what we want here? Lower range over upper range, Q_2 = 0.1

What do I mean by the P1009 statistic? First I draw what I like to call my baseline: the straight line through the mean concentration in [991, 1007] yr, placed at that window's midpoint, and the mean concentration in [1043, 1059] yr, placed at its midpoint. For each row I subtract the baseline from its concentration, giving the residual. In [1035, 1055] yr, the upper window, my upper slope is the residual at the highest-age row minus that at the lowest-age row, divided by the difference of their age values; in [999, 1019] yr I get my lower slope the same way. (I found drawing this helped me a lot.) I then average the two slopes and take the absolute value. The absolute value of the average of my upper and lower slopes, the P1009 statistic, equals 0.0036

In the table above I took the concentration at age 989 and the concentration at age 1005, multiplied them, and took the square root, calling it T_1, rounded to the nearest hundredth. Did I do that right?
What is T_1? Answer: 2.79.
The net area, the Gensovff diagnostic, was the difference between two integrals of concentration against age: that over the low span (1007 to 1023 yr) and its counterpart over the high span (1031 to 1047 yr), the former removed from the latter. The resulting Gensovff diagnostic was -1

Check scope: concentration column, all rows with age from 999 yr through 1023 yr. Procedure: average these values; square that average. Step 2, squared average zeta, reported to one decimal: 8.2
